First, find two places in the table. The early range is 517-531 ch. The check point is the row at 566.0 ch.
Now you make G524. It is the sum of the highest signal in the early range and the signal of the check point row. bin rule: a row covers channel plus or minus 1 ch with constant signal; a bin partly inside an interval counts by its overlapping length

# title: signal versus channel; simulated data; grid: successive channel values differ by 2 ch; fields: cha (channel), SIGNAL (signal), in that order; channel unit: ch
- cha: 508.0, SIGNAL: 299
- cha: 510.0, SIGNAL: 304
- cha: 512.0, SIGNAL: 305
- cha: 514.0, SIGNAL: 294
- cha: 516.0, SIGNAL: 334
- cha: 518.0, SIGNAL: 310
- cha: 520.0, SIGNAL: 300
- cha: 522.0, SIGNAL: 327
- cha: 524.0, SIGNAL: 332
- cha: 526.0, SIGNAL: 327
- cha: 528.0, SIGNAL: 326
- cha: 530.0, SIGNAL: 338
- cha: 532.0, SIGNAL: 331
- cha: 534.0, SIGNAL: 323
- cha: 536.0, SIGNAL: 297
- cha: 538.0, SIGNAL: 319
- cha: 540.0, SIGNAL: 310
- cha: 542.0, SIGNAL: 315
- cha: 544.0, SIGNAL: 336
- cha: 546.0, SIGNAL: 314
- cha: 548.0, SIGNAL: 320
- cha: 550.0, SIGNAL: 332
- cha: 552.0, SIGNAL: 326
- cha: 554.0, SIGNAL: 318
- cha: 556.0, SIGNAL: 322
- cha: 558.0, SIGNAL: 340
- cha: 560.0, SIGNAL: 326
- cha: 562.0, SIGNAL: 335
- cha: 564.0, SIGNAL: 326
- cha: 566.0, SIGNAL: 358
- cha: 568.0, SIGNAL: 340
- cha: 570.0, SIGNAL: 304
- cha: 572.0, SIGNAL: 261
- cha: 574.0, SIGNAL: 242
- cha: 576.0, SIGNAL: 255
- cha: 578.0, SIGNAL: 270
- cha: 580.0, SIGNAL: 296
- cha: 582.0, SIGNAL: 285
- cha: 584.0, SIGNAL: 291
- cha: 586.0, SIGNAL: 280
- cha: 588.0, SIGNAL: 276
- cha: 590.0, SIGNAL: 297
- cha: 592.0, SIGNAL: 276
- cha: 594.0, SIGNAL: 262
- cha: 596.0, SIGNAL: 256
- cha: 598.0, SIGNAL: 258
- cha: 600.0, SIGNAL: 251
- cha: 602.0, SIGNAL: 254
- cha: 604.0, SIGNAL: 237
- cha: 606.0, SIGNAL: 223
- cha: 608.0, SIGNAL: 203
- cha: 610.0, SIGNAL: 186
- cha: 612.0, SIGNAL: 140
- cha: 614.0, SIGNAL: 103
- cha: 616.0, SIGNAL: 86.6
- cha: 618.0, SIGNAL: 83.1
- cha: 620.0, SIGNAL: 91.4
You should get 696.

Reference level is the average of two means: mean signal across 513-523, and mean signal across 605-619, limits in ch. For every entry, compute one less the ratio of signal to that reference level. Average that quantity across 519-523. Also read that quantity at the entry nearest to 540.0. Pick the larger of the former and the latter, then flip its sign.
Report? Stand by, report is 0.35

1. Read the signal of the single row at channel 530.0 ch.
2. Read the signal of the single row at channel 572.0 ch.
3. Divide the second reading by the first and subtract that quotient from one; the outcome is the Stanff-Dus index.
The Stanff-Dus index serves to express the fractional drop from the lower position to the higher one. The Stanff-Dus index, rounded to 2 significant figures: 0.23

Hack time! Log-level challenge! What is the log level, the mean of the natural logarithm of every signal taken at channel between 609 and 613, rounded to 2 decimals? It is 5.08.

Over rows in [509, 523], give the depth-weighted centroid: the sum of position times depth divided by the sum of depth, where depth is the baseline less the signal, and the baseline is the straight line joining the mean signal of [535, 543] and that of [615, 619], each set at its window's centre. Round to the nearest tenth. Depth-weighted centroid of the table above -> 515.0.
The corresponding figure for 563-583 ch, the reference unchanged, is 572.6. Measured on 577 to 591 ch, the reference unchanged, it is 584.5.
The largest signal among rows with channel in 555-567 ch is 358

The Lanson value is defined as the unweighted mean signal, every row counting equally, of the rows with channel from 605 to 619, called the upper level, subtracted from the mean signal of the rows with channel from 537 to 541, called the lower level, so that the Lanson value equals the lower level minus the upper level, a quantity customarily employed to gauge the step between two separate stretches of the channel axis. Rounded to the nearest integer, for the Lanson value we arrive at 168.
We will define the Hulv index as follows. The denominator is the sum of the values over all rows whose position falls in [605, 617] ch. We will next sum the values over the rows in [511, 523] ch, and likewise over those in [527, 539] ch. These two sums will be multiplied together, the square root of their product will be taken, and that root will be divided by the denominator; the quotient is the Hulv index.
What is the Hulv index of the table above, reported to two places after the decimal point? 2.02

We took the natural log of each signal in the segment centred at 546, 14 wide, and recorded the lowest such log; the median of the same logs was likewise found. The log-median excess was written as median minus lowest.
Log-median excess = 0.03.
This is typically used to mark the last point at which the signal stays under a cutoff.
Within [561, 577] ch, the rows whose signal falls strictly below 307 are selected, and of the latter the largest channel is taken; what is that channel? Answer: 576.0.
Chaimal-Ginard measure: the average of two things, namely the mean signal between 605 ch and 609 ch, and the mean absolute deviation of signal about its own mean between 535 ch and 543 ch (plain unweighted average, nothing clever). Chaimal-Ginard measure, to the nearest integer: 110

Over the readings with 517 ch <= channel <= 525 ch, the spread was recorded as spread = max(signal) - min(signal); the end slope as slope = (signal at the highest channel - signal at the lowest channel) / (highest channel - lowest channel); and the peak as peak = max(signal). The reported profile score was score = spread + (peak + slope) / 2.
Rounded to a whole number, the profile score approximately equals 200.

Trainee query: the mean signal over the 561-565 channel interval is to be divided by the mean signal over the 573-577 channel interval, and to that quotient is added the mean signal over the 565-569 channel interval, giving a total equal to 350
